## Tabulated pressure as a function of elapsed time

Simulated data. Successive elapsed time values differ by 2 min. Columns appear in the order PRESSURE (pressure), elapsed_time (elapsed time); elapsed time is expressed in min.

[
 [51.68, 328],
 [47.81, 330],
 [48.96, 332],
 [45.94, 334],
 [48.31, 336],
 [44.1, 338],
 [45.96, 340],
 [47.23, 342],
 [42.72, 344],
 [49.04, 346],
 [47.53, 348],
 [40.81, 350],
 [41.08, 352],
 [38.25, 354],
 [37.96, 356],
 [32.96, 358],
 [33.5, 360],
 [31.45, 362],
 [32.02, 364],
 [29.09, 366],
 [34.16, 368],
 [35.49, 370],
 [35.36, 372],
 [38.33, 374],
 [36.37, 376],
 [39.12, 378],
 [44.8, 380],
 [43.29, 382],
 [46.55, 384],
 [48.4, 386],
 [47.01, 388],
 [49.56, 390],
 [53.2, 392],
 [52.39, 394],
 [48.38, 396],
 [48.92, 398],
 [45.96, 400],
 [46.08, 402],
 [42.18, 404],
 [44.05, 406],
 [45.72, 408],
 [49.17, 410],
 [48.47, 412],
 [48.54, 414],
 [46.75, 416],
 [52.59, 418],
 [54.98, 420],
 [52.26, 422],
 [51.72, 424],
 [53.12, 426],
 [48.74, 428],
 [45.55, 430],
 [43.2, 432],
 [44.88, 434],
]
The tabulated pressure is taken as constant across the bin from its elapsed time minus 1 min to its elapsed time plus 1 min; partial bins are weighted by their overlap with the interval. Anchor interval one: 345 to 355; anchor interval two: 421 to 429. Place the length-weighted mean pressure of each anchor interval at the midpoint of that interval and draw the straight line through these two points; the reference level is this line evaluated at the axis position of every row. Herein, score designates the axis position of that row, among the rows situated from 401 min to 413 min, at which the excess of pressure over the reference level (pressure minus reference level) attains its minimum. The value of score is 404 min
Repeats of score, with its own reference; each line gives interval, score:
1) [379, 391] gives 382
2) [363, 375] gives 366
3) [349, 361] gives 358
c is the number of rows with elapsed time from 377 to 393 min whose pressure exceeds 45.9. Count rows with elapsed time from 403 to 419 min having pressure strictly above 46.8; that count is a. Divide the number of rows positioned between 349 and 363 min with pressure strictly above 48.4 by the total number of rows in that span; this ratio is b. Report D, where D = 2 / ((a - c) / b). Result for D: 0.0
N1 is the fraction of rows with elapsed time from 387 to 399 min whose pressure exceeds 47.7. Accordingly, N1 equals 0.83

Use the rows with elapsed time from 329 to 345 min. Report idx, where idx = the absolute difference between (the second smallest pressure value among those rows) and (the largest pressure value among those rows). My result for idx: 4.9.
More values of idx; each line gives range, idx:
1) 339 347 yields 3.1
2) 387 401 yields 6.2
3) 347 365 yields 15.5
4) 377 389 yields 5.1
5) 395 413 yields 5.1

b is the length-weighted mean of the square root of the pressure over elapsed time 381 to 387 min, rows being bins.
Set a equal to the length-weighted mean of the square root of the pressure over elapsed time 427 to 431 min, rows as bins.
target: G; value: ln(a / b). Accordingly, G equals 0.01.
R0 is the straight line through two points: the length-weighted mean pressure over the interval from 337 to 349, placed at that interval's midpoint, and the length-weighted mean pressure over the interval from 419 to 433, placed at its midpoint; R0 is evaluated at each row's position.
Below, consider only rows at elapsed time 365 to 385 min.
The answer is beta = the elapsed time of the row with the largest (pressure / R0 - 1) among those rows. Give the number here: 384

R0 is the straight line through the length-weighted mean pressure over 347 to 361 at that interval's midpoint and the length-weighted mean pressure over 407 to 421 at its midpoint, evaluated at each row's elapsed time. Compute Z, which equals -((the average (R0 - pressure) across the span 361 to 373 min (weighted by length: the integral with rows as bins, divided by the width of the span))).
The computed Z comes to -8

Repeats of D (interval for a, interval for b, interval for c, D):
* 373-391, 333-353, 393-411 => -0.1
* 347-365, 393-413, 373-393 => -0.2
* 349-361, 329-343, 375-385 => -0.3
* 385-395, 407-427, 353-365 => 0.3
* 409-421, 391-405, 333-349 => -0.9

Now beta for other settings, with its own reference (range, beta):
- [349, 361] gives 352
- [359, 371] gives 370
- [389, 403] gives 392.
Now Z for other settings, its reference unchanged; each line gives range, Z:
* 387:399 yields 4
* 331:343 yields 11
